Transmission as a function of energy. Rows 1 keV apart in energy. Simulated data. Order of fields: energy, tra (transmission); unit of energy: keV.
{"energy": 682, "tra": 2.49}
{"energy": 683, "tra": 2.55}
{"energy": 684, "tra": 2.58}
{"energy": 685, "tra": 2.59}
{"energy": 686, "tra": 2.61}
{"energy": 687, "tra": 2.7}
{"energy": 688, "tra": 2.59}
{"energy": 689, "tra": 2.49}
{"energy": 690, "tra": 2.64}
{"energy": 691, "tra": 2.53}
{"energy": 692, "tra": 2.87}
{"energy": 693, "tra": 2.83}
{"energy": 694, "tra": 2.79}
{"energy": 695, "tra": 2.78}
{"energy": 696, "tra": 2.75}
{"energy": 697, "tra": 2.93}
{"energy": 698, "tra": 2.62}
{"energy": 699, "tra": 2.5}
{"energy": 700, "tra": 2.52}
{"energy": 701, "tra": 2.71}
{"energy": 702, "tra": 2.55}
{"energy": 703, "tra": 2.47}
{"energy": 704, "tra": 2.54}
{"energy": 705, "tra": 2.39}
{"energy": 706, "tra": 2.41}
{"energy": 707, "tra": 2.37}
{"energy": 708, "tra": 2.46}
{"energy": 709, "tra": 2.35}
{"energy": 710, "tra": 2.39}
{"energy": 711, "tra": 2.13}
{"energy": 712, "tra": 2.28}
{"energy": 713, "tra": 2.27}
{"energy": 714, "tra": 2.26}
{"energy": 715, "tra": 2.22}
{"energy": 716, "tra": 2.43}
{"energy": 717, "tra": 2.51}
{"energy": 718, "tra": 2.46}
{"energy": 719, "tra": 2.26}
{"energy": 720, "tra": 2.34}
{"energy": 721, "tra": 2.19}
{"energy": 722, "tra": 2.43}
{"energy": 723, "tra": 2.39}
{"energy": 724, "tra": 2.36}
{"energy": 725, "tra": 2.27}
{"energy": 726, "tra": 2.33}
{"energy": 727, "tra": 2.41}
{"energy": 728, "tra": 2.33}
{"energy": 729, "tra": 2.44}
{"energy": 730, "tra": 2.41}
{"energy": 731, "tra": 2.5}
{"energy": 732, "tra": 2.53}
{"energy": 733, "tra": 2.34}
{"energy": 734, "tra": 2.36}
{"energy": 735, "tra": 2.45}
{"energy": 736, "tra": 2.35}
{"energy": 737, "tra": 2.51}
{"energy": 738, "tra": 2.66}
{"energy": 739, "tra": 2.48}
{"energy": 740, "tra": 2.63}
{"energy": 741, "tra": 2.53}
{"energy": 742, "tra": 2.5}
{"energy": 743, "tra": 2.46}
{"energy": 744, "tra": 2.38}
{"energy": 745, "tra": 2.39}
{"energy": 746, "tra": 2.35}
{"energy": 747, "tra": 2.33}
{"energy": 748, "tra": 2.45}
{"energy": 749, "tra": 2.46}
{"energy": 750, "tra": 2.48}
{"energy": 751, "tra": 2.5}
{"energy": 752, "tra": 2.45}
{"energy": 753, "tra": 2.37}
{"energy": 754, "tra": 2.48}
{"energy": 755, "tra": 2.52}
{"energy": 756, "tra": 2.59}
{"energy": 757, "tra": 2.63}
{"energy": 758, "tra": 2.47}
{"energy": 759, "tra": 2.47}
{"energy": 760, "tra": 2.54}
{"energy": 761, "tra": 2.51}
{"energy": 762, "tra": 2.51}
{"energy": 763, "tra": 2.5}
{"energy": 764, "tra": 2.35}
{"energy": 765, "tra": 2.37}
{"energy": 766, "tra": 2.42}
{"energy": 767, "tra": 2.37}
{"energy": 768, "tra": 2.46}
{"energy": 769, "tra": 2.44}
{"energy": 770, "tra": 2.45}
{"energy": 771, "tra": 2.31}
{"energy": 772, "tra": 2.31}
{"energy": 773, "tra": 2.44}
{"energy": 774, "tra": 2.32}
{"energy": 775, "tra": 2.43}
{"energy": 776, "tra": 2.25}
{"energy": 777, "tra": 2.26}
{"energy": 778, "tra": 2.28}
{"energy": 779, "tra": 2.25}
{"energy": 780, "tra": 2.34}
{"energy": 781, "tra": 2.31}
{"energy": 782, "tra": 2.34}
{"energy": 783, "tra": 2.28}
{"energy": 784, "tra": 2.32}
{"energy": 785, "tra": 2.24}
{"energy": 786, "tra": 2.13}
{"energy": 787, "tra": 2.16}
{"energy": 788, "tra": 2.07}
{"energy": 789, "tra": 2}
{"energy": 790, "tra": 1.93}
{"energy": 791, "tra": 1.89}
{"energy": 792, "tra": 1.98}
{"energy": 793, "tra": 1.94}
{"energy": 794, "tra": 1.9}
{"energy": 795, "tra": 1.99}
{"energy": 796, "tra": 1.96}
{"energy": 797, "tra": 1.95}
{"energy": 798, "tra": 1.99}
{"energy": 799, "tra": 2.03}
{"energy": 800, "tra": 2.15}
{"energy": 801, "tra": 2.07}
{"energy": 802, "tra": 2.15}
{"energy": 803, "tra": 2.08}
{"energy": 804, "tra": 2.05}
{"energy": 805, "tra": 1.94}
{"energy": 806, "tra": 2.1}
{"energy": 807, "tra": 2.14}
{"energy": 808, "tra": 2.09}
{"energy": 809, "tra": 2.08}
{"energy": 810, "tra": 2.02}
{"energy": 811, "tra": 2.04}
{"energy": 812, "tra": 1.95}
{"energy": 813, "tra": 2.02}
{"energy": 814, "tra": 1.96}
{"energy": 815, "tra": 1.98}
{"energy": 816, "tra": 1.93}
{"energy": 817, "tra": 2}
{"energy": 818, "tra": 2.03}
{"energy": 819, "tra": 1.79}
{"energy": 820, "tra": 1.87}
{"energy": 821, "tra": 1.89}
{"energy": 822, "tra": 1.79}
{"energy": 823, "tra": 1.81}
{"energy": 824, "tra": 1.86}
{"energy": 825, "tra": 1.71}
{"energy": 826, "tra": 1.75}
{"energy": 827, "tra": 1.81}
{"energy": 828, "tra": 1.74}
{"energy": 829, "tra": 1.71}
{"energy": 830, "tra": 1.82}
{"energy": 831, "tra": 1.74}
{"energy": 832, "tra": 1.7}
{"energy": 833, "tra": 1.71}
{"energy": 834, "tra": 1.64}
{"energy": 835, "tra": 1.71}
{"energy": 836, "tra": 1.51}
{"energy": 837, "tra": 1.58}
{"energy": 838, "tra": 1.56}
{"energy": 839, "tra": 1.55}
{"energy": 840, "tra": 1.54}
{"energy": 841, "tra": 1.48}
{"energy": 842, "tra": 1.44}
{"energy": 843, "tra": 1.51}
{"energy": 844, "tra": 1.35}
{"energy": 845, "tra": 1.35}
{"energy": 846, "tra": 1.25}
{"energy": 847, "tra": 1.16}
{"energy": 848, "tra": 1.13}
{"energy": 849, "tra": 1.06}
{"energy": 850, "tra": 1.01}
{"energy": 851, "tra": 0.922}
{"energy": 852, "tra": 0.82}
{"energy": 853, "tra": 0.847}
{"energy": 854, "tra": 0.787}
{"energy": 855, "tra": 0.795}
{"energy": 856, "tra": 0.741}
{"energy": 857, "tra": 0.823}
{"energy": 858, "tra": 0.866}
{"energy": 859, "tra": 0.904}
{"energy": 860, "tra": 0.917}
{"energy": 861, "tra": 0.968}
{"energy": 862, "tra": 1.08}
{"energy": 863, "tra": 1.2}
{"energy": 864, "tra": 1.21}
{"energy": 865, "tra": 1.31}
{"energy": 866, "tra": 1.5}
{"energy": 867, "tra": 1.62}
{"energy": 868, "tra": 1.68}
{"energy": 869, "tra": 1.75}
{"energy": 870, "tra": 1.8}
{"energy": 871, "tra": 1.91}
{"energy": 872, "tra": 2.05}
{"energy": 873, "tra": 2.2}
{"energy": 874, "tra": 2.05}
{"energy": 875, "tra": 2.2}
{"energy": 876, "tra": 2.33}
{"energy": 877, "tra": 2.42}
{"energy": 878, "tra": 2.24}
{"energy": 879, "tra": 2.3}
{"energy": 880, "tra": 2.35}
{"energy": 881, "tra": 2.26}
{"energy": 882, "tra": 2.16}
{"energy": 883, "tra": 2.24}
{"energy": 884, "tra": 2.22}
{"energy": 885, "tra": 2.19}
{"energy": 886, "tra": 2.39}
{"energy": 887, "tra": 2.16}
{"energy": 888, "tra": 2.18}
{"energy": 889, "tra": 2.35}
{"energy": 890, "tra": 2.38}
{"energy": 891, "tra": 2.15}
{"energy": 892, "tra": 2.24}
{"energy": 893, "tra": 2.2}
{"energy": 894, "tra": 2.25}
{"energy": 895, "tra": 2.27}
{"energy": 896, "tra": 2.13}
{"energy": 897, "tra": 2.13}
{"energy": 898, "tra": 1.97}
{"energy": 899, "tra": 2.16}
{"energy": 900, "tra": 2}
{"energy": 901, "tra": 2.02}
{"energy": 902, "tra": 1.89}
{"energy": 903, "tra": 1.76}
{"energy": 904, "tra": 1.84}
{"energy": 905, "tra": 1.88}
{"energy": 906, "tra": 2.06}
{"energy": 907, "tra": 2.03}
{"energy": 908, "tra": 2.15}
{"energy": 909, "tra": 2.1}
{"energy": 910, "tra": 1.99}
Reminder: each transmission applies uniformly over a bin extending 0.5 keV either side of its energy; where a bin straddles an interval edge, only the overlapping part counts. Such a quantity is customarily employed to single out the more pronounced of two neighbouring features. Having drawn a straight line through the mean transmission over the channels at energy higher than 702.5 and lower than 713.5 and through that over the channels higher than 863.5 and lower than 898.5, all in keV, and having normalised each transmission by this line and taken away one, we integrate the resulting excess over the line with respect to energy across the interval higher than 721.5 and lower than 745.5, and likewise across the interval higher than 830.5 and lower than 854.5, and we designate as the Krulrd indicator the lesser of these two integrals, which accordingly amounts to -8.9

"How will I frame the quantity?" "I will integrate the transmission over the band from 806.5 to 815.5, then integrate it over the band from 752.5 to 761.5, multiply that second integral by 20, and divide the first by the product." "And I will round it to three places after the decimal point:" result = 0.040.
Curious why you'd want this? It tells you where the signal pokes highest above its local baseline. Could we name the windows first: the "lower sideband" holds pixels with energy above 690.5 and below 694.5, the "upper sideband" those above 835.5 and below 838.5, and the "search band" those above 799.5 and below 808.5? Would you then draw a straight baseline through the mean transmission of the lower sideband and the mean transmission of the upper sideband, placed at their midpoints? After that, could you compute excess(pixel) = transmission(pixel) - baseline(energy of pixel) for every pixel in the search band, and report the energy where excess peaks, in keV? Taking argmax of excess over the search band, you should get 807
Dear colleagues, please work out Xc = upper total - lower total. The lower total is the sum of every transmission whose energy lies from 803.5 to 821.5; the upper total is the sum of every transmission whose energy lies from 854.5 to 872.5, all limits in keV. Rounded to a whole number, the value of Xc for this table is -13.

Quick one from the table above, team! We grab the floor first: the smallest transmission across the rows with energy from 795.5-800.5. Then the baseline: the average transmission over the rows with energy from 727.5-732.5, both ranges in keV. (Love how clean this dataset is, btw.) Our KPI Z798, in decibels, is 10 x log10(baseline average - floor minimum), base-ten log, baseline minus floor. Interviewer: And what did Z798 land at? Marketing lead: -3.1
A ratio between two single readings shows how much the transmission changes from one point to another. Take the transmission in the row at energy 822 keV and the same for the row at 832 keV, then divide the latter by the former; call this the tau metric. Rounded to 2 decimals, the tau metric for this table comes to 0.95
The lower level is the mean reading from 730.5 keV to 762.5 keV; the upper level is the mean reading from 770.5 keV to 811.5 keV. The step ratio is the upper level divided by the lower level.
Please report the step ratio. 0.86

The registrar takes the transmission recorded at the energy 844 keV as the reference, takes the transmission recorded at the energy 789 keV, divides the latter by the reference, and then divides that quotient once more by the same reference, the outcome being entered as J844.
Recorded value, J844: 1.10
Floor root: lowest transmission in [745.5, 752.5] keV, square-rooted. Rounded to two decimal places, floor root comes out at 1.53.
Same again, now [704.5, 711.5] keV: 1.46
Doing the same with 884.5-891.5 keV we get 1.47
